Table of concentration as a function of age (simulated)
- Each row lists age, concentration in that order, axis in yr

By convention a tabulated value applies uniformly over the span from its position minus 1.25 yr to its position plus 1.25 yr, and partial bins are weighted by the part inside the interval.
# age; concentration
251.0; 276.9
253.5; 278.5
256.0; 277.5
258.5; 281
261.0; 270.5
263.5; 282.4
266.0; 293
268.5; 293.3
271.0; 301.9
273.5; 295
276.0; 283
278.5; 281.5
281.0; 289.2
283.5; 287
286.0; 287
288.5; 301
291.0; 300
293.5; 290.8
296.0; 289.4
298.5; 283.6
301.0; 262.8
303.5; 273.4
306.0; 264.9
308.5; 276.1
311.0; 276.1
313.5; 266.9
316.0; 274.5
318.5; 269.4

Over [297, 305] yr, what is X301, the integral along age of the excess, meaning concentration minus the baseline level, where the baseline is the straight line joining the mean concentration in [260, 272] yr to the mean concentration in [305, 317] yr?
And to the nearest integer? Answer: -16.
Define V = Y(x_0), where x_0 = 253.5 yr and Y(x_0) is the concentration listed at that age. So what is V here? 278.5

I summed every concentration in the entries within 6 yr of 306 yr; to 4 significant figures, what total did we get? 1353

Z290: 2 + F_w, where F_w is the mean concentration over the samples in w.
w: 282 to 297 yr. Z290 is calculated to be 295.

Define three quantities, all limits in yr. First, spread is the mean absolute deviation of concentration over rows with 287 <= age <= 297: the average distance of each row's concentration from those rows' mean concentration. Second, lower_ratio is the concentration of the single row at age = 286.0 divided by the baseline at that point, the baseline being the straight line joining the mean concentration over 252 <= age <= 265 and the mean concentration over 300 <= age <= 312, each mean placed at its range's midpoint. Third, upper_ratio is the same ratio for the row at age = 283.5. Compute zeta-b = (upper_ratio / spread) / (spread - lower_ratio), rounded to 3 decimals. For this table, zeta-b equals 0.048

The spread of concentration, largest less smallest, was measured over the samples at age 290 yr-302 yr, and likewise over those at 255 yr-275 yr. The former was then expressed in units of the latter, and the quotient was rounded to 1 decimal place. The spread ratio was 1.2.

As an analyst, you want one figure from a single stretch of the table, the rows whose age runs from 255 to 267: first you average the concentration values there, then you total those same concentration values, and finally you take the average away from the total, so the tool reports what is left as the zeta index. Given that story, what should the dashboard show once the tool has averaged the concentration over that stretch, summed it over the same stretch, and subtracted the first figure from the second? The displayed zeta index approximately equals 1124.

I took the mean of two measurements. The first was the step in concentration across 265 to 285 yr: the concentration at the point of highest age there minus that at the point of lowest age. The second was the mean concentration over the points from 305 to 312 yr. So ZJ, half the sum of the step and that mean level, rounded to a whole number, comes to 133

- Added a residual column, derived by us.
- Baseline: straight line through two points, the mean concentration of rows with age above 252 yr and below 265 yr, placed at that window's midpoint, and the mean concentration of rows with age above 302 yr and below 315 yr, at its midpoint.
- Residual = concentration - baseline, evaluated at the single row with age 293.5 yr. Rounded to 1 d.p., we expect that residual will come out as 17.4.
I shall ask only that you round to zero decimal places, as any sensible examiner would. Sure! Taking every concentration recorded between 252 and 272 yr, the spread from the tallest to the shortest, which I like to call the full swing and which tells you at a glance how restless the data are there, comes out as 31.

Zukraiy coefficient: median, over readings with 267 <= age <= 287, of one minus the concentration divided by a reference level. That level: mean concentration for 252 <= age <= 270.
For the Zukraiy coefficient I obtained -0.02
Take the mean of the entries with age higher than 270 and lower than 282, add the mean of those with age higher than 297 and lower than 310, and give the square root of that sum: 23.7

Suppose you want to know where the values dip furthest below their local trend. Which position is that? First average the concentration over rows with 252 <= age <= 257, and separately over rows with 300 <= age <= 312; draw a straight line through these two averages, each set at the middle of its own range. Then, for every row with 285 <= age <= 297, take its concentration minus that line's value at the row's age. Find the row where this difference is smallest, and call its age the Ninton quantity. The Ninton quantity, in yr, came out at 286.0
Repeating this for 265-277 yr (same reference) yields 276.0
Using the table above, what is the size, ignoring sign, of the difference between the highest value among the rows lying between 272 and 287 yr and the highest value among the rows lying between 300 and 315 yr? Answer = 19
